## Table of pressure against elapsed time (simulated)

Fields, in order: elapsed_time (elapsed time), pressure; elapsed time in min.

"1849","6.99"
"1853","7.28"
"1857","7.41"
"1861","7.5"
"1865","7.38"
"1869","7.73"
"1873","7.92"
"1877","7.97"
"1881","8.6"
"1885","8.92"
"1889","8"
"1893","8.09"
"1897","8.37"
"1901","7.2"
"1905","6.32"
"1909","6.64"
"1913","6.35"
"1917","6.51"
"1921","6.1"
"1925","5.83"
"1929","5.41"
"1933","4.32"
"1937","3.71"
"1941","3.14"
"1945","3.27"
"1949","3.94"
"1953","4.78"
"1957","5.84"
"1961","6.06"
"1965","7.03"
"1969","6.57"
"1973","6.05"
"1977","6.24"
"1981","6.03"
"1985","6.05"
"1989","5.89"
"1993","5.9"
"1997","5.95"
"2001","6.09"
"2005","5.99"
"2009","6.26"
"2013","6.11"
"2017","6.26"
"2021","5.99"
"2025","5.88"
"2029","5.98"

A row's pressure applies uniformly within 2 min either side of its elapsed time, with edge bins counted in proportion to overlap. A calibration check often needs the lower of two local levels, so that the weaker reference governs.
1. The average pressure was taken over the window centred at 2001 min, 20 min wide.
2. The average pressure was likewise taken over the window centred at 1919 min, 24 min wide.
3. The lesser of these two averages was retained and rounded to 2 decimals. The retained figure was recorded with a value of 6.04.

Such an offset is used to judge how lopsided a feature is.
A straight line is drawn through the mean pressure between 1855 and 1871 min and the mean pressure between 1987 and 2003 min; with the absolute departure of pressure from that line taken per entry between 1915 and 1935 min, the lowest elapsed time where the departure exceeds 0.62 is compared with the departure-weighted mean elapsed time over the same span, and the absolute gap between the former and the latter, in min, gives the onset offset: 7.2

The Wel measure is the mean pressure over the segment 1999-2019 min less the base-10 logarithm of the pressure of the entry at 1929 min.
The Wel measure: 5.41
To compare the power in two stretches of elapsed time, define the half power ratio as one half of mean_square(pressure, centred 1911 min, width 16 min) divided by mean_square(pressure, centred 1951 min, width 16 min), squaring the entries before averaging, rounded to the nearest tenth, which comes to 1.0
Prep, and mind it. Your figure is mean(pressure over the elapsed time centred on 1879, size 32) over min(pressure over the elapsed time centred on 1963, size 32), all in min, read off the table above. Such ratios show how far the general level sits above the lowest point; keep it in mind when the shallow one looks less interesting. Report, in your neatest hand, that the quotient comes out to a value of 2.0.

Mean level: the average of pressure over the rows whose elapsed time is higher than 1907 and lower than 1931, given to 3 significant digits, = 6.14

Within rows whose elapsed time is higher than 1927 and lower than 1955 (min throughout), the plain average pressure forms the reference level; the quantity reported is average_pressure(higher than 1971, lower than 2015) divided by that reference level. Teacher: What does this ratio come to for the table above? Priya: 1.5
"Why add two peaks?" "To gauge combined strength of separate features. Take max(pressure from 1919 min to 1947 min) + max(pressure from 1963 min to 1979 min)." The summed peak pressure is 13.1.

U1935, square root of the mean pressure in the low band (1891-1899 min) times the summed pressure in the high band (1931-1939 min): 8.1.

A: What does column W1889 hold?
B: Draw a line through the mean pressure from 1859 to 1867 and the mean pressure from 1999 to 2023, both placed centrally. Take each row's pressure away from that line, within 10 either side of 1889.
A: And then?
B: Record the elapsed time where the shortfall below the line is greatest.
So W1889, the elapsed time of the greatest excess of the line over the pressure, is 1889 min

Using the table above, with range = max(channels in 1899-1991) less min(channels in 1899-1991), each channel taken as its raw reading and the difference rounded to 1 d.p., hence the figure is 4.1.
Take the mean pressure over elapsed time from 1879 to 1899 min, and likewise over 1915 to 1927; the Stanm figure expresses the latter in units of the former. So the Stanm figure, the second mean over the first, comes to 0.73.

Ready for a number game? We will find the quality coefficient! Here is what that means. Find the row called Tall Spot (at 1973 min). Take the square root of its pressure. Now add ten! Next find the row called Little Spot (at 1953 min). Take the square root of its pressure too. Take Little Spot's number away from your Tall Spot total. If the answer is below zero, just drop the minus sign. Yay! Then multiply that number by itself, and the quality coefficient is 106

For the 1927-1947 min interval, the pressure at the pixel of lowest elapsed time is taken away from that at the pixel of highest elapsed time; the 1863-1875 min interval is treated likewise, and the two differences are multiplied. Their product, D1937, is -1.2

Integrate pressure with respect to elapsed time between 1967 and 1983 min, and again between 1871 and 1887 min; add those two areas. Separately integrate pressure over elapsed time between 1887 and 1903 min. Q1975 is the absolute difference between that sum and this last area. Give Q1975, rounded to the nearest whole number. 107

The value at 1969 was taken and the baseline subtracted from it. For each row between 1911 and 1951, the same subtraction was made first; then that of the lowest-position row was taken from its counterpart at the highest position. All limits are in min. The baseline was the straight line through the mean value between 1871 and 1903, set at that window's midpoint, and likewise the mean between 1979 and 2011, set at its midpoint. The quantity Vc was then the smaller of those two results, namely -1.7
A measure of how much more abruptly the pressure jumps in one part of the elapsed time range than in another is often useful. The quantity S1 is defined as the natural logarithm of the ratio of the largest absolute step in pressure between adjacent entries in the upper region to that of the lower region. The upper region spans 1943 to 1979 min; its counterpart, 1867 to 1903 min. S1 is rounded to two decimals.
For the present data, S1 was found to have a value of -0.10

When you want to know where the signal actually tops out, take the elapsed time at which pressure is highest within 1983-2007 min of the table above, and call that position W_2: 2001 min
